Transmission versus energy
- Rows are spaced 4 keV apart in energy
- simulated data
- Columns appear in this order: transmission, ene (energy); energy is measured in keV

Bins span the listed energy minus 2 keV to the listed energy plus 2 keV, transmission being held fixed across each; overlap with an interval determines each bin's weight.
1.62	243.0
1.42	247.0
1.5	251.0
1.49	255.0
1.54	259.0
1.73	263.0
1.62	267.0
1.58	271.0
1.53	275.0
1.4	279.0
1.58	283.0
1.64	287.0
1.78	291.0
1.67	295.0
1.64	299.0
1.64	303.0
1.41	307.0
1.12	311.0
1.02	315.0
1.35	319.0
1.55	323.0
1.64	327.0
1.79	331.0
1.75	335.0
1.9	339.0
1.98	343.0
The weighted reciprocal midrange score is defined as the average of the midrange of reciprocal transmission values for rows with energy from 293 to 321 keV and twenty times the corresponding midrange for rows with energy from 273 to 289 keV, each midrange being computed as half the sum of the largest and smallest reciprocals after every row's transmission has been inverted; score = 7.02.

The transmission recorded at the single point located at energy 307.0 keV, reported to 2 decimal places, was 1.41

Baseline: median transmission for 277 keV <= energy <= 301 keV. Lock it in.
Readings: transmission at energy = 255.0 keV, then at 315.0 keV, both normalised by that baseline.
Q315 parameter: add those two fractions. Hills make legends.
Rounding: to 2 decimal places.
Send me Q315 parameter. 1.53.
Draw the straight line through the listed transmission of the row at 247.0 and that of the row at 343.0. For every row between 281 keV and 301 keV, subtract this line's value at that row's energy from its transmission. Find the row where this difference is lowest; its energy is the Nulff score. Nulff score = 299.0 keV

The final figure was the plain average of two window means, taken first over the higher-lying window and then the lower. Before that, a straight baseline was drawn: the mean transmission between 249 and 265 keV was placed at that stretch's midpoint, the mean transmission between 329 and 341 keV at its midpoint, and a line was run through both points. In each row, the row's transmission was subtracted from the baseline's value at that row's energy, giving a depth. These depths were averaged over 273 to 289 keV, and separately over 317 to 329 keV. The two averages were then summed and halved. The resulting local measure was 0.18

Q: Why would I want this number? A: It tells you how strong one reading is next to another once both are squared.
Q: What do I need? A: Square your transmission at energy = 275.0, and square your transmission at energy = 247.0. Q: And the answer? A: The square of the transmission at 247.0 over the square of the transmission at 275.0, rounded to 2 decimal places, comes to 0.86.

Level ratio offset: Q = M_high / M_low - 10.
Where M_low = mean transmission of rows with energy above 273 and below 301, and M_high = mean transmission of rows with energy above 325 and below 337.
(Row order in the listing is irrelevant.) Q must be -8.92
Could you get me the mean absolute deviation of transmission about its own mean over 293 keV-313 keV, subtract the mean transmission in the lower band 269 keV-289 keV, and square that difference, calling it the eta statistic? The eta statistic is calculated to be 1.85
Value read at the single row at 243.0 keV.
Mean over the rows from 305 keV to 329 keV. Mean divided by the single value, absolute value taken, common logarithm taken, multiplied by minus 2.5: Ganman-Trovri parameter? 0.20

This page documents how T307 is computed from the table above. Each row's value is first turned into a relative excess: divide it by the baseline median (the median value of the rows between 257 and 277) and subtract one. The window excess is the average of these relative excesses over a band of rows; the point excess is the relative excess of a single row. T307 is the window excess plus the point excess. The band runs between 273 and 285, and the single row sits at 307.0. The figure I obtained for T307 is -0.16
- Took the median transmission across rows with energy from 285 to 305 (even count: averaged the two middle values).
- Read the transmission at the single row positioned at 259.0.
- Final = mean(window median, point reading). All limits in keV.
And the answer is 1.59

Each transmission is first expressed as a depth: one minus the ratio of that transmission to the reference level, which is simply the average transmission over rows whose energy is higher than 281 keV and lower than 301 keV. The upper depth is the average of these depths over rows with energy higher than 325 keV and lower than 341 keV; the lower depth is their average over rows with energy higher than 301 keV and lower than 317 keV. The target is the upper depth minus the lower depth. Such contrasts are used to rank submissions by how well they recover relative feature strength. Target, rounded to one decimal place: -0.3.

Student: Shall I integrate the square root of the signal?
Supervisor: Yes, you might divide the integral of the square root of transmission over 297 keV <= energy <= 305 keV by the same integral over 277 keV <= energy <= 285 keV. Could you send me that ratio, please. 1.050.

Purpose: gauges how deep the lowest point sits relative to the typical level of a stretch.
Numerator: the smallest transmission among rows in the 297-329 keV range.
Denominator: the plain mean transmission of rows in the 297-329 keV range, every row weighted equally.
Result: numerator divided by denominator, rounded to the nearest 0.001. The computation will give 0.718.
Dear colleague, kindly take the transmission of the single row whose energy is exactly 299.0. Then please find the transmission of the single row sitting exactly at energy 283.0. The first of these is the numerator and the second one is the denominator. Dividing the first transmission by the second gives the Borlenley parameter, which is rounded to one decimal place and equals 1.0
